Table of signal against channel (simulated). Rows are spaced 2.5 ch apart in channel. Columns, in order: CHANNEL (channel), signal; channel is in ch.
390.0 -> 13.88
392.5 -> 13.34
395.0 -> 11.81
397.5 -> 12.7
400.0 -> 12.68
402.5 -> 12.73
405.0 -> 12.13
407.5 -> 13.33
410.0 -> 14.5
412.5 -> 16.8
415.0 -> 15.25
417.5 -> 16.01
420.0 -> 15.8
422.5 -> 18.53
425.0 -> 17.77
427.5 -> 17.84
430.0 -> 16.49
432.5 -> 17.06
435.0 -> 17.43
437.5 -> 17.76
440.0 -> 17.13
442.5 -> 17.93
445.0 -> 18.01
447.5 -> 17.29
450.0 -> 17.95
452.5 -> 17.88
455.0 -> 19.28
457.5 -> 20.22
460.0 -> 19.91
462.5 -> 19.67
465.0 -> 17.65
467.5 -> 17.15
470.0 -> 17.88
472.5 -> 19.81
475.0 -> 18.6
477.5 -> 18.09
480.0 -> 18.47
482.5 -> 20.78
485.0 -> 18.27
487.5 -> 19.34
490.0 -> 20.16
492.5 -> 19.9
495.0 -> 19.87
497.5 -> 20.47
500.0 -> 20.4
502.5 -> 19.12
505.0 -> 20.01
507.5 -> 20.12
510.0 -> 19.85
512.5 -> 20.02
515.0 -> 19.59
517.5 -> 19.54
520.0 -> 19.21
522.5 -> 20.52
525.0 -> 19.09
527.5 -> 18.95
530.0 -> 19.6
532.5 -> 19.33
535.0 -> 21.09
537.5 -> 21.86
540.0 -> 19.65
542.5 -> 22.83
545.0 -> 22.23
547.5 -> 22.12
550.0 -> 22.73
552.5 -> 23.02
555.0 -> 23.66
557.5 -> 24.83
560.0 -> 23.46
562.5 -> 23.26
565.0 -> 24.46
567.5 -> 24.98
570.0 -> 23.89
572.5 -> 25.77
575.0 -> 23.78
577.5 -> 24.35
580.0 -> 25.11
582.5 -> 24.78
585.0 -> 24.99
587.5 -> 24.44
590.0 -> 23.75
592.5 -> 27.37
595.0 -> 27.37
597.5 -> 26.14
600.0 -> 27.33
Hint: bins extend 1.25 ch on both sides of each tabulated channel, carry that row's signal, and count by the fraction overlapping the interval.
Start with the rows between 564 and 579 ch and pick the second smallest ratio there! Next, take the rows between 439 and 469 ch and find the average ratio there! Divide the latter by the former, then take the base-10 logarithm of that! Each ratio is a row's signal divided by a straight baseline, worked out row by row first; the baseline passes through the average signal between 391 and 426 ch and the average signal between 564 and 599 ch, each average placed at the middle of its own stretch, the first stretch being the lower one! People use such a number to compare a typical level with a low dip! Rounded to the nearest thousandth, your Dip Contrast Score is 0.035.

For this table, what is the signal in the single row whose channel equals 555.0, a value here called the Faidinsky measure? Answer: 23.66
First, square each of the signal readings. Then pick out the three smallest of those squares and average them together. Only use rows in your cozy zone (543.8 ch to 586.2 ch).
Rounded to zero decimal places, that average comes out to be 500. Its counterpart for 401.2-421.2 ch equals 162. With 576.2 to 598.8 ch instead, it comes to 585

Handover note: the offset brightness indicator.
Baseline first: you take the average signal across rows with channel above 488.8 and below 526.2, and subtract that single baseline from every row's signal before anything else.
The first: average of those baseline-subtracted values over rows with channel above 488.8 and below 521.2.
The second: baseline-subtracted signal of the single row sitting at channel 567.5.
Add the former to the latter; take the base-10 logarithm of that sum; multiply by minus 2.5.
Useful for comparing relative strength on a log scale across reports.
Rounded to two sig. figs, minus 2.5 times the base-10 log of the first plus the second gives -1.8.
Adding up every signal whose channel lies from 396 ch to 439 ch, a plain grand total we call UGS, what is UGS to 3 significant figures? 265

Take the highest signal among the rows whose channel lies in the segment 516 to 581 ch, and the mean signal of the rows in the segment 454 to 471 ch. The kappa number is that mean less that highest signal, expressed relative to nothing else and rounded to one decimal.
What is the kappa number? -6.9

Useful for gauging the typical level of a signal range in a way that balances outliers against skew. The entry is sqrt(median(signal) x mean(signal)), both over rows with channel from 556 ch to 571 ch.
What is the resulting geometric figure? 24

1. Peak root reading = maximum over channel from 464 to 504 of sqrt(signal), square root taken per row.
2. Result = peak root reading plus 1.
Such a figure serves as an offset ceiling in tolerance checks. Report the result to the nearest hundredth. 5.56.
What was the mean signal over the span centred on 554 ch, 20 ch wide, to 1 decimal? 23.2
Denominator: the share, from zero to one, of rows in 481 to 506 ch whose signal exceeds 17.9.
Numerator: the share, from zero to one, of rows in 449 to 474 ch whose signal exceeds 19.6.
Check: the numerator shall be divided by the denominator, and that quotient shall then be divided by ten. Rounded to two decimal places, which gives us 0.04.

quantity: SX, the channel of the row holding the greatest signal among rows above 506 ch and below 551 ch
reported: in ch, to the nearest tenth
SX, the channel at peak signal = 542.5 ch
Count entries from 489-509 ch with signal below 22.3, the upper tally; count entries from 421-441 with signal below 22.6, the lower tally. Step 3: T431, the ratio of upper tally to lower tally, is 1.0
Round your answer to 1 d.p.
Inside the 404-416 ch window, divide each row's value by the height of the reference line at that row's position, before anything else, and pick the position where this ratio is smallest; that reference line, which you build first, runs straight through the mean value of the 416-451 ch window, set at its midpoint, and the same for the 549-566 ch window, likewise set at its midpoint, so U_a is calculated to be 405.0 ch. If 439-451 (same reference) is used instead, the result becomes 447.5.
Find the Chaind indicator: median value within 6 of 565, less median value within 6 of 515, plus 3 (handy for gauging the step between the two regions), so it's 7.3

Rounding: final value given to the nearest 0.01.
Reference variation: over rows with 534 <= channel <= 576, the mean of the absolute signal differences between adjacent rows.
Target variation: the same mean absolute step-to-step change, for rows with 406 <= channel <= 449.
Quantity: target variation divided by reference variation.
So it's 0.81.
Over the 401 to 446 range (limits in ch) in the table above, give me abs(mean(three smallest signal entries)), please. 12.7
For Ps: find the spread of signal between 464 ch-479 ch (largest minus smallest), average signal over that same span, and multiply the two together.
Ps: 48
